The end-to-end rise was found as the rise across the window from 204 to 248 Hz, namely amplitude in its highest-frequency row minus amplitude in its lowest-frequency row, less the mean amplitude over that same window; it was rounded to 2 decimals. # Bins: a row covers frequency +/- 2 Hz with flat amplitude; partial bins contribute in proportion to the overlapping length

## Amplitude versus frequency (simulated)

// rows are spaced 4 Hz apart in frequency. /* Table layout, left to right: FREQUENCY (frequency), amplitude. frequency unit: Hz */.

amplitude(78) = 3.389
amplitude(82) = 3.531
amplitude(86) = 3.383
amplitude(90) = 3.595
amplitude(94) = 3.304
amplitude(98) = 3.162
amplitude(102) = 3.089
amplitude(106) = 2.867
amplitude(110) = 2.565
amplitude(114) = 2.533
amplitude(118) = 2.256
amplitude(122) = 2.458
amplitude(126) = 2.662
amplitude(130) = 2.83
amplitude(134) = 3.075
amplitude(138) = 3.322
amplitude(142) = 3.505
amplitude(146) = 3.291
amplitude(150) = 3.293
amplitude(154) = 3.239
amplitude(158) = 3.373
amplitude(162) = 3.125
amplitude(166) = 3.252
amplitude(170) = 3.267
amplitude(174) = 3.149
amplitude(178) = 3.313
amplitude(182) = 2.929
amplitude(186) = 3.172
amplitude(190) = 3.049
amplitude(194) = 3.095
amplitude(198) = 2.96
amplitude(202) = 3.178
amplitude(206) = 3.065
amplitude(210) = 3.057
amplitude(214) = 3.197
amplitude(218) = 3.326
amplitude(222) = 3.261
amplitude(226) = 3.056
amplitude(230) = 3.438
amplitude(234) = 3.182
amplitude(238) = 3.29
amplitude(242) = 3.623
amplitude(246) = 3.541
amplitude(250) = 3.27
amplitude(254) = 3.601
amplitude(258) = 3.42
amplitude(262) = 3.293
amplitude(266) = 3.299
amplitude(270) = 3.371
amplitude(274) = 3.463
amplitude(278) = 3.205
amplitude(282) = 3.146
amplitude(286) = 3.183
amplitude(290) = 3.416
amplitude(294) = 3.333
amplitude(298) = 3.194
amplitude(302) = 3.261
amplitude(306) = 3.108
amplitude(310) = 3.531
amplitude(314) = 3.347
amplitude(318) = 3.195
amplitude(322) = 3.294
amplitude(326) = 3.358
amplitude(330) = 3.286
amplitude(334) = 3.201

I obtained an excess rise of -2.80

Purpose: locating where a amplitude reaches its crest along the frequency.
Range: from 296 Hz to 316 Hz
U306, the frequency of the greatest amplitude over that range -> 310 Hz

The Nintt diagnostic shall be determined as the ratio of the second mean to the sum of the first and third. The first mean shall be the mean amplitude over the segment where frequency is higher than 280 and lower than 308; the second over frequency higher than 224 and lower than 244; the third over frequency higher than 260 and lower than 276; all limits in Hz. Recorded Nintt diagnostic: 0.50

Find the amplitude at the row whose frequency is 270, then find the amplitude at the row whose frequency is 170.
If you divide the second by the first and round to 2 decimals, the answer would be 0.97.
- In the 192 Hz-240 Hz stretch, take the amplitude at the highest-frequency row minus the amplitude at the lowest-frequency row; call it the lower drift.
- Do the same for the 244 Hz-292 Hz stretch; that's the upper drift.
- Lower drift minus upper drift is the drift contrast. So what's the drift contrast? 0.3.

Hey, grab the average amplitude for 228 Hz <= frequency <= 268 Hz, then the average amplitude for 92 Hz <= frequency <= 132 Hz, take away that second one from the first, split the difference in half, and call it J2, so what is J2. 0.31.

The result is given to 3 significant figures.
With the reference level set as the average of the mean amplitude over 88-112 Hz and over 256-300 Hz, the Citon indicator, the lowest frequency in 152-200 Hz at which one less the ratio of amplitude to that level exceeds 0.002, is 162 Hz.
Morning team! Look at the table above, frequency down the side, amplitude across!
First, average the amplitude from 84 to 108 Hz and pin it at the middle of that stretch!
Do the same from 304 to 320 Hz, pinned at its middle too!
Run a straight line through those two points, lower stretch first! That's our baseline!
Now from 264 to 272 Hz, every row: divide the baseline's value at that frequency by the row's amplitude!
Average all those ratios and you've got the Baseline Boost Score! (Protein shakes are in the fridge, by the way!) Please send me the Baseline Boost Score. 0.98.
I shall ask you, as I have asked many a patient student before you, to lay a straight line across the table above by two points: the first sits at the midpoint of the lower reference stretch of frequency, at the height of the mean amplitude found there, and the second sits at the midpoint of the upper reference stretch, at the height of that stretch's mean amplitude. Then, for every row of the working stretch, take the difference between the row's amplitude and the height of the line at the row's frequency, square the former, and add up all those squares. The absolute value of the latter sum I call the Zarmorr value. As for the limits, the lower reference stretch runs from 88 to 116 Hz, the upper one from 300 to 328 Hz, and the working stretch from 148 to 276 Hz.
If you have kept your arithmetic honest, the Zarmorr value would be 1.0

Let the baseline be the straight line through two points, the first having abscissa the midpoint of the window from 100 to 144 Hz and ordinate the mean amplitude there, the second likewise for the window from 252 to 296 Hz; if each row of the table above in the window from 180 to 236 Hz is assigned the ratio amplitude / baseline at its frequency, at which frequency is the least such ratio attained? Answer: 198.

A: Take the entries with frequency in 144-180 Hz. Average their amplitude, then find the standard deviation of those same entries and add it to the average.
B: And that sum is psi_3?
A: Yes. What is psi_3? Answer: 3.33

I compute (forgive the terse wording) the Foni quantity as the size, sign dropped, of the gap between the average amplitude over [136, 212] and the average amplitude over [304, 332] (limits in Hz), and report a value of 0.11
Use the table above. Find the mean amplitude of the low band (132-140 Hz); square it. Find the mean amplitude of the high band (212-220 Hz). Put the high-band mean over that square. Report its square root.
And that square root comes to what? 0.565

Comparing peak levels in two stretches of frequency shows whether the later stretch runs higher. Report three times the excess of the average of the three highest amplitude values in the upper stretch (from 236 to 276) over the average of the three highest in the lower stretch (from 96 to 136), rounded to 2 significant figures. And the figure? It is 1.4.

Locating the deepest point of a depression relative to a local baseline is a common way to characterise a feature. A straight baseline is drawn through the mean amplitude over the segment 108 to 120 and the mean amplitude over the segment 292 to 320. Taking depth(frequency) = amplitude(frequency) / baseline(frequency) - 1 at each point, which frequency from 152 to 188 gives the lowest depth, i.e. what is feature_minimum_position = 182 Hz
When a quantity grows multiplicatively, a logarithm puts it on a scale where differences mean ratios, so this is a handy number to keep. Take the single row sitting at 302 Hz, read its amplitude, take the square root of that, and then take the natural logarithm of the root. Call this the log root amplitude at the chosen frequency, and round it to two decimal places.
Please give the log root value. 0.59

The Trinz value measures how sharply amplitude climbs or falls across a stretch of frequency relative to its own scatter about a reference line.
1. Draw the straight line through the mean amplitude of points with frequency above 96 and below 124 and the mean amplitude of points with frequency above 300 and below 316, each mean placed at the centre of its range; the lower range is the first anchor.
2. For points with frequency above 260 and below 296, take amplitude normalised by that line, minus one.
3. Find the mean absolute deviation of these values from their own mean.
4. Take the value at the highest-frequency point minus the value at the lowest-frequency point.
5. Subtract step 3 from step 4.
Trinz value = -0.05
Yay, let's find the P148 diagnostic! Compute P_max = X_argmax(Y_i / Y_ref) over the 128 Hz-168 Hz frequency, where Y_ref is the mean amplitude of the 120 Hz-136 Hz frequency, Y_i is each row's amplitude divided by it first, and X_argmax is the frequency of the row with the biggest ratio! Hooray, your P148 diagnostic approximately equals 142 Hz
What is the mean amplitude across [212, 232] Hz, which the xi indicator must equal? 3.26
